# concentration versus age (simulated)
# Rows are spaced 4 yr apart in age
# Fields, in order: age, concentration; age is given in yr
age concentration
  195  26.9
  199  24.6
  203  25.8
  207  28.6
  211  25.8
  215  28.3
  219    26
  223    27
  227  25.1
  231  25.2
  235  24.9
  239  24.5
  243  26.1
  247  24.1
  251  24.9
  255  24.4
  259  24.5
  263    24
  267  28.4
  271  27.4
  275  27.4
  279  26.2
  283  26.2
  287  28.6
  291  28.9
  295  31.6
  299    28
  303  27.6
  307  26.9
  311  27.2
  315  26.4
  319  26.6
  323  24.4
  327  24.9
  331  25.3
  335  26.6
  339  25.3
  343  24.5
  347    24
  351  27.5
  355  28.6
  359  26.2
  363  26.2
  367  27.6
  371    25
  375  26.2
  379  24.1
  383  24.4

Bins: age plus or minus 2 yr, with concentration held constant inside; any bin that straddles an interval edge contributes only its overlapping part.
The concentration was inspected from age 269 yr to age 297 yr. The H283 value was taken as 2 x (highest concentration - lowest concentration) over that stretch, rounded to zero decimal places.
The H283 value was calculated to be 11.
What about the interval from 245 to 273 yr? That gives 9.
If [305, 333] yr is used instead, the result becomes 6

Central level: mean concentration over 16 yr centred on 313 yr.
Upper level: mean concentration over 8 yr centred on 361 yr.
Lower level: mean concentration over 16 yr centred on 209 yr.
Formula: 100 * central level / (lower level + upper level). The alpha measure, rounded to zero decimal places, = 50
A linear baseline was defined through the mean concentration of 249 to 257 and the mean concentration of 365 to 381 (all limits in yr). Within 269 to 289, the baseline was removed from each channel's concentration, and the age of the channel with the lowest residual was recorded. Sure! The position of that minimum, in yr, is 283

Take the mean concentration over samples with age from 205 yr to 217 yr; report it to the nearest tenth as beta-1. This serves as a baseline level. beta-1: 27.6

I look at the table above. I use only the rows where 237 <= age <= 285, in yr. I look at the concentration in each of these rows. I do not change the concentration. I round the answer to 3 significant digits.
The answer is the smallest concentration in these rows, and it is 24.0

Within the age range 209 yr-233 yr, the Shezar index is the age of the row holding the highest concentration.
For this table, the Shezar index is 215 yr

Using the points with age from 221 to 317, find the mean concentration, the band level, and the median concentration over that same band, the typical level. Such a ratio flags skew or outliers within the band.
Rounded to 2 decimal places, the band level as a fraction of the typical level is 1.01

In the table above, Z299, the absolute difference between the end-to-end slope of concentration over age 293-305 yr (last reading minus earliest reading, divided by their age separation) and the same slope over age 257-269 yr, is 1.0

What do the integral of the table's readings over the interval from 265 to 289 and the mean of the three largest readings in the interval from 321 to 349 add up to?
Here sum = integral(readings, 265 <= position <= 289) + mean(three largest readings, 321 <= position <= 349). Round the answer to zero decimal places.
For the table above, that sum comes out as 683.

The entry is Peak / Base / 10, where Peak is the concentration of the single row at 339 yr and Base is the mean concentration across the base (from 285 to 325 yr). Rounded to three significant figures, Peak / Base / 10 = 0.0916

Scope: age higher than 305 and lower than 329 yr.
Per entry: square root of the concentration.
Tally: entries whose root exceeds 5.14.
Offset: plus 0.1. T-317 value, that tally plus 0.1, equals 3.1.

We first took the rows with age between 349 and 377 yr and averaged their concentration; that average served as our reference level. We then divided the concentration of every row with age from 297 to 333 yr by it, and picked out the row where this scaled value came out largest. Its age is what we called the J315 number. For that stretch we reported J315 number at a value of 299 yr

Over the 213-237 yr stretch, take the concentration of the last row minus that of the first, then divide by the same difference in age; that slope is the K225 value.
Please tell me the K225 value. -0.17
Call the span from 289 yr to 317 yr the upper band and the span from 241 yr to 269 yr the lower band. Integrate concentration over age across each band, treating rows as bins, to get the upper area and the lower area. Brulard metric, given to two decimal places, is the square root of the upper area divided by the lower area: 1.06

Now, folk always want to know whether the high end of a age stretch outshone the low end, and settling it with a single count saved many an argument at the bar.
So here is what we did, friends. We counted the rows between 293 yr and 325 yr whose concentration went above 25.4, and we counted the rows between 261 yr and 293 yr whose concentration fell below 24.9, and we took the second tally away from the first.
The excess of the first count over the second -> 6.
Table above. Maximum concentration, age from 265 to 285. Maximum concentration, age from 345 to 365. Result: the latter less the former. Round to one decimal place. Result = 0.2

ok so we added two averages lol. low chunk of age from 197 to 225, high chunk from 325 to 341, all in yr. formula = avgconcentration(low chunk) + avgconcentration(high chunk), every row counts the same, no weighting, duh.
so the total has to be 52.1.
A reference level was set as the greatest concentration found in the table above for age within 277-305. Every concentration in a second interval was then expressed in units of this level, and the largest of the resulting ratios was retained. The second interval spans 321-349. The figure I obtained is 0.84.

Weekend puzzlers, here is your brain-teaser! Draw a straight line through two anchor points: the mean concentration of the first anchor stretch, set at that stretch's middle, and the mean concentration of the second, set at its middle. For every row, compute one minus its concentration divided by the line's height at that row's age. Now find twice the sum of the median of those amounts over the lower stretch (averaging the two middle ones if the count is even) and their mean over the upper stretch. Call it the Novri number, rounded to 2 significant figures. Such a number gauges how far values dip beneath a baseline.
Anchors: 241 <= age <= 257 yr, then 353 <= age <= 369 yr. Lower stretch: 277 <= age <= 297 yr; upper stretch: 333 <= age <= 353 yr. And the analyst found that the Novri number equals -0.14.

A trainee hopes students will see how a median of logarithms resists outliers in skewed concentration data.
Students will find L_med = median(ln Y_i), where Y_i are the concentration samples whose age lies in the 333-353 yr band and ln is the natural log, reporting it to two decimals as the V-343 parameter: 3.23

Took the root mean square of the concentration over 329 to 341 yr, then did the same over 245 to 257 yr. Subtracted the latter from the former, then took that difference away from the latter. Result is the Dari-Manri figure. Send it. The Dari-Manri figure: 23.2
